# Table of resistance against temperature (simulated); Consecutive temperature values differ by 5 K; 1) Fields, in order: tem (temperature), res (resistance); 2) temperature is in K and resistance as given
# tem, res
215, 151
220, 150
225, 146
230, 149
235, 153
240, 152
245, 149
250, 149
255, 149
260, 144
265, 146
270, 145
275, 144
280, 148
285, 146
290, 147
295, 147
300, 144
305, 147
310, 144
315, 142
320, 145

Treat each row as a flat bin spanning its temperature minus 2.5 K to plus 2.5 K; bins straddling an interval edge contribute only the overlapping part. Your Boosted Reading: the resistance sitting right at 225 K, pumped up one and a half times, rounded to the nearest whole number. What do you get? 219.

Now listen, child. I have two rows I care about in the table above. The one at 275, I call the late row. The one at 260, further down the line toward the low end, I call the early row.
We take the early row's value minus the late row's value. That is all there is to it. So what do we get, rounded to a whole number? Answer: 0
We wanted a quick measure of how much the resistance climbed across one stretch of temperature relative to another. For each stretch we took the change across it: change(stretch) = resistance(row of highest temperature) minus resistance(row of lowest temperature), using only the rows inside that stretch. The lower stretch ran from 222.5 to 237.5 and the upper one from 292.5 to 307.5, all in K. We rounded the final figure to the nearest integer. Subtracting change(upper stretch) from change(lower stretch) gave 7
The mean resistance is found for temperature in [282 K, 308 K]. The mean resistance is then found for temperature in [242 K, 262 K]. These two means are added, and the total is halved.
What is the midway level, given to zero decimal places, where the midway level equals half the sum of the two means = 147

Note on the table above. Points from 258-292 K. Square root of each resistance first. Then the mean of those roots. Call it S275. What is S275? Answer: 12.07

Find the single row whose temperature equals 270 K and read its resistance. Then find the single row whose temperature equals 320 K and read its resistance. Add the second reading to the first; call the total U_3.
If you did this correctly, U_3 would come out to 290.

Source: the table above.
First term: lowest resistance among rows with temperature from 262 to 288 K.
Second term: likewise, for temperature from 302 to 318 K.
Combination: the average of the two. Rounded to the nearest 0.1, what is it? 143.0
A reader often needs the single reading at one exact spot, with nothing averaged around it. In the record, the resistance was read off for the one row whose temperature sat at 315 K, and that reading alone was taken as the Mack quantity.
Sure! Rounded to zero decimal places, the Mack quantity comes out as 142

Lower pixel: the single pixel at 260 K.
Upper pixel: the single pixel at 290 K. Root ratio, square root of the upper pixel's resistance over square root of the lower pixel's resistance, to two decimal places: 1.01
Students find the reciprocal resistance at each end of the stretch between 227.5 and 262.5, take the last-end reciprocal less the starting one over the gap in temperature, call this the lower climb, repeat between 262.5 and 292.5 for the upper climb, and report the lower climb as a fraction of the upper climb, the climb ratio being -4.2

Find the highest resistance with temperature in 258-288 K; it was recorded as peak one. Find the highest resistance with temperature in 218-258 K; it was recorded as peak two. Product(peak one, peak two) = 22644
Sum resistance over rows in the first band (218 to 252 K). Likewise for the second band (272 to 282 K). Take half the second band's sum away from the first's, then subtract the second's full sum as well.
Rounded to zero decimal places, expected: 610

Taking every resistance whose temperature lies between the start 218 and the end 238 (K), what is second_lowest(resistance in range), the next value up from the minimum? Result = 149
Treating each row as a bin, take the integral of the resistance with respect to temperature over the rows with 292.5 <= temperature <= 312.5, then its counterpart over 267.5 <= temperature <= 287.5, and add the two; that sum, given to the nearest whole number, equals 5825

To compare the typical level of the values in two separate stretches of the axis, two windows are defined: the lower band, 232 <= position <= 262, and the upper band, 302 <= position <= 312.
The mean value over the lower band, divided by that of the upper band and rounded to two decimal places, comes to 1.03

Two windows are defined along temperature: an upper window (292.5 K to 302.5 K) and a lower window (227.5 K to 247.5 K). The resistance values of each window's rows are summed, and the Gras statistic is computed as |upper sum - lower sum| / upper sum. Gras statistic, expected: 1.1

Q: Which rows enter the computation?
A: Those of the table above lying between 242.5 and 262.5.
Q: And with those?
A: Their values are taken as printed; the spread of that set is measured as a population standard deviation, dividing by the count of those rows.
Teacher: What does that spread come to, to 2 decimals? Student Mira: 2.17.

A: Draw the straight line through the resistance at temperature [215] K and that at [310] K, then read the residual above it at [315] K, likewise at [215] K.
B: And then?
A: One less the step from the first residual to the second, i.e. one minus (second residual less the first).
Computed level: -0.6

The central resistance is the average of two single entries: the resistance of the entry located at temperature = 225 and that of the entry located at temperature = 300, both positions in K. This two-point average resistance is 145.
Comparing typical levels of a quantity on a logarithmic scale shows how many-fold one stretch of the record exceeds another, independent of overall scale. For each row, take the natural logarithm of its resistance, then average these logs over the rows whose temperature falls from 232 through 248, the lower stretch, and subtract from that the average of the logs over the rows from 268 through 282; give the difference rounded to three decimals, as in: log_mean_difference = 0.038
